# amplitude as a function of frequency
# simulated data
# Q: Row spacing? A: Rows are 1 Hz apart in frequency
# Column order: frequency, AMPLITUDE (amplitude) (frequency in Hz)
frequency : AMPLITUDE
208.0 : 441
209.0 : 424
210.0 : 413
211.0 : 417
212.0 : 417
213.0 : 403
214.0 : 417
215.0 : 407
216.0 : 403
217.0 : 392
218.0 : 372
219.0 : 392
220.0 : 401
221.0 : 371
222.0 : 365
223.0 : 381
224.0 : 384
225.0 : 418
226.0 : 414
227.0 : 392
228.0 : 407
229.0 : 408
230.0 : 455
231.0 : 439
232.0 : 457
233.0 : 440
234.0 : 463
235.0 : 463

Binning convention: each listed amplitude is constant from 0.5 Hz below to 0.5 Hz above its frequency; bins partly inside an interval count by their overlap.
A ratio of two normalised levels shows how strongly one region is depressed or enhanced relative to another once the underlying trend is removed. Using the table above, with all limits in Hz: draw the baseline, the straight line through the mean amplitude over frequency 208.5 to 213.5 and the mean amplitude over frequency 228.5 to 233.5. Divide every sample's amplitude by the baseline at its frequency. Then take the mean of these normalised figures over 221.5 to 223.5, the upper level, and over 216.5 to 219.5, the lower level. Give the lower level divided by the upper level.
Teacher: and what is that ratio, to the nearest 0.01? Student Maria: 1.05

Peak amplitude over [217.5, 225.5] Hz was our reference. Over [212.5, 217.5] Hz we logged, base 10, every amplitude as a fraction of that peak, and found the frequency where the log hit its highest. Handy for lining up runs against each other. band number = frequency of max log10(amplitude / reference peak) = 214.0 Hz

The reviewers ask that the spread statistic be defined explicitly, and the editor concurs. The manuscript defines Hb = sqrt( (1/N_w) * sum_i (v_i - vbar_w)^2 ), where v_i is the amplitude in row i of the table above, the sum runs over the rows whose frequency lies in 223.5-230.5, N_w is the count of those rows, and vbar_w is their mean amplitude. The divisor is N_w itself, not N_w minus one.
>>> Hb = 21.1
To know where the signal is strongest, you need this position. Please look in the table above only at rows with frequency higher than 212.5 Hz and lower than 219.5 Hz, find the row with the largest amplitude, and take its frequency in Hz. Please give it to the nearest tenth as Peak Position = 214.0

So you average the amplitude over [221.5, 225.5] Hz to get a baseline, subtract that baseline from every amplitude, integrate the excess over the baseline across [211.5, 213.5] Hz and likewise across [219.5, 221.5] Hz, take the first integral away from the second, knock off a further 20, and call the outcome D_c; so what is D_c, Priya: -68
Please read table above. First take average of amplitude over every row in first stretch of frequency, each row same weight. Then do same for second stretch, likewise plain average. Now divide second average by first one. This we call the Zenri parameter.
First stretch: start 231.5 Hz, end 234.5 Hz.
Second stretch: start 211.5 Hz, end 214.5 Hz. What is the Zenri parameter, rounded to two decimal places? 0.91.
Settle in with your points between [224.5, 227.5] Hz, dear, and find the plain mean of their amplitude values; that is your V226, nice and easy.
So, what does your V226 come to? 408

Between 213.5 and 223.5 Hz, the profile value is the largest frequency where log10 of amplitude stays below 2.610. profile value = 223.0 Hz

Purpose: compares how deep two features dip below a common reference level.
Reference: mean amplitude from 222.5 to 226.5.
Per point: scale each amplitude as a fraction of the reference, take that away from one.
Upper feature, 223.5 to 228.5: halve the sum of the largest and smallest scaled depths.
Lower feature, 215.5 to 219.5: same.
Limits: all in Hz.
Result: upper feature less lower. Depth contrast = -0.03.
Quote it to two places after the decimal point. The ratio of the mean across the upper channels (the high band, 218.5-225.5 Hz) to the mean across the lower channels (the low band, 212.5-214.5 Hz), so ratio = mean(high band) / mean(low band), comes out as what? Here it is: 0.94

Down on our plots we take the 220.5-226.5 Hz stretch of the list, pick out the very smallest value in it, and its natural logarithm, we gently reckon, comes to 5.90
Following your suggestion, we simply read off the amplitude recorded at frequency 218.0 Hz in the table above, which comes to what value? 372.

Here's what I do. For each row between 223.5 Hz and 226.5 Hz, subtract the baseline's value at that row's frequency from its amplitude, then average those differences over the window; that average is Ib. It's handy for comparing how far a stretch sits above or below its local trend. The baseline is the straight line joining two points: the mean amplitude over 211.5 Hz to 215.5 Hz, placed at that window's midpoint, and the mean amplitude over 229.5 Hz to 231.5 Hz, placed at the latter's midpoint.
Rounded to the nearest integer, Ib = -30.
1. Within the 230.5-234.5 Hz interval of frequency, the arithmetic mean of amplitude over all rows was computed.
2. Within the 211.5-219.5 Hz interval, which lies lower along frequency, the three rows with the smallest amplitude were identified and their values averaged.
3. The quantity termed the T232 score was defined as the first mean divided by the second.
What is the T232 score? 1.17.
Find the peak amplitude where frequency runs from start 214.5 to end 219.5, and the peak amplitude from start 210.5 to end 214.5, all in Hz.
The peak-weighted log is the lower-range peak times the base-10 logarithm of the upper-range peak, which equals 1088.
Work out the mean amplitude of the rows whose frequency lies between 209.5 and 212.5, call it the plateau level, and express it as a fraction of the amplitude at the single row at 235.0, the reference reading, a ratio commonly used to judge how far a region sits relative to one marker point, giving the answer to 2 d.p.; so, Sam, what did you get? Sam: 0.90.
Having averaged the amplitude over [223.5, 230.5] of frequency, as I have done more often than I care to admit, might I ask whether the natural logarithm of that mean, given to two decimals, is 6.02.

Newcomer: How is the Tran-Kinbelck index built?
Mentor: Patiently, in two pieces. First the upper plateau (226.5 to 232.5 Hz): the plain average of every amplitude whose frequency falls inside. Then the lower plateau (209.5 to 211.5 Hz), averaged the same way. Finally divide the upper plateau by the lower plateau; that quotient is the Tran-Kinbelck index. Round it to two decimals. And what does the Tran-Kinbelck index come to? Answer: 1.03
